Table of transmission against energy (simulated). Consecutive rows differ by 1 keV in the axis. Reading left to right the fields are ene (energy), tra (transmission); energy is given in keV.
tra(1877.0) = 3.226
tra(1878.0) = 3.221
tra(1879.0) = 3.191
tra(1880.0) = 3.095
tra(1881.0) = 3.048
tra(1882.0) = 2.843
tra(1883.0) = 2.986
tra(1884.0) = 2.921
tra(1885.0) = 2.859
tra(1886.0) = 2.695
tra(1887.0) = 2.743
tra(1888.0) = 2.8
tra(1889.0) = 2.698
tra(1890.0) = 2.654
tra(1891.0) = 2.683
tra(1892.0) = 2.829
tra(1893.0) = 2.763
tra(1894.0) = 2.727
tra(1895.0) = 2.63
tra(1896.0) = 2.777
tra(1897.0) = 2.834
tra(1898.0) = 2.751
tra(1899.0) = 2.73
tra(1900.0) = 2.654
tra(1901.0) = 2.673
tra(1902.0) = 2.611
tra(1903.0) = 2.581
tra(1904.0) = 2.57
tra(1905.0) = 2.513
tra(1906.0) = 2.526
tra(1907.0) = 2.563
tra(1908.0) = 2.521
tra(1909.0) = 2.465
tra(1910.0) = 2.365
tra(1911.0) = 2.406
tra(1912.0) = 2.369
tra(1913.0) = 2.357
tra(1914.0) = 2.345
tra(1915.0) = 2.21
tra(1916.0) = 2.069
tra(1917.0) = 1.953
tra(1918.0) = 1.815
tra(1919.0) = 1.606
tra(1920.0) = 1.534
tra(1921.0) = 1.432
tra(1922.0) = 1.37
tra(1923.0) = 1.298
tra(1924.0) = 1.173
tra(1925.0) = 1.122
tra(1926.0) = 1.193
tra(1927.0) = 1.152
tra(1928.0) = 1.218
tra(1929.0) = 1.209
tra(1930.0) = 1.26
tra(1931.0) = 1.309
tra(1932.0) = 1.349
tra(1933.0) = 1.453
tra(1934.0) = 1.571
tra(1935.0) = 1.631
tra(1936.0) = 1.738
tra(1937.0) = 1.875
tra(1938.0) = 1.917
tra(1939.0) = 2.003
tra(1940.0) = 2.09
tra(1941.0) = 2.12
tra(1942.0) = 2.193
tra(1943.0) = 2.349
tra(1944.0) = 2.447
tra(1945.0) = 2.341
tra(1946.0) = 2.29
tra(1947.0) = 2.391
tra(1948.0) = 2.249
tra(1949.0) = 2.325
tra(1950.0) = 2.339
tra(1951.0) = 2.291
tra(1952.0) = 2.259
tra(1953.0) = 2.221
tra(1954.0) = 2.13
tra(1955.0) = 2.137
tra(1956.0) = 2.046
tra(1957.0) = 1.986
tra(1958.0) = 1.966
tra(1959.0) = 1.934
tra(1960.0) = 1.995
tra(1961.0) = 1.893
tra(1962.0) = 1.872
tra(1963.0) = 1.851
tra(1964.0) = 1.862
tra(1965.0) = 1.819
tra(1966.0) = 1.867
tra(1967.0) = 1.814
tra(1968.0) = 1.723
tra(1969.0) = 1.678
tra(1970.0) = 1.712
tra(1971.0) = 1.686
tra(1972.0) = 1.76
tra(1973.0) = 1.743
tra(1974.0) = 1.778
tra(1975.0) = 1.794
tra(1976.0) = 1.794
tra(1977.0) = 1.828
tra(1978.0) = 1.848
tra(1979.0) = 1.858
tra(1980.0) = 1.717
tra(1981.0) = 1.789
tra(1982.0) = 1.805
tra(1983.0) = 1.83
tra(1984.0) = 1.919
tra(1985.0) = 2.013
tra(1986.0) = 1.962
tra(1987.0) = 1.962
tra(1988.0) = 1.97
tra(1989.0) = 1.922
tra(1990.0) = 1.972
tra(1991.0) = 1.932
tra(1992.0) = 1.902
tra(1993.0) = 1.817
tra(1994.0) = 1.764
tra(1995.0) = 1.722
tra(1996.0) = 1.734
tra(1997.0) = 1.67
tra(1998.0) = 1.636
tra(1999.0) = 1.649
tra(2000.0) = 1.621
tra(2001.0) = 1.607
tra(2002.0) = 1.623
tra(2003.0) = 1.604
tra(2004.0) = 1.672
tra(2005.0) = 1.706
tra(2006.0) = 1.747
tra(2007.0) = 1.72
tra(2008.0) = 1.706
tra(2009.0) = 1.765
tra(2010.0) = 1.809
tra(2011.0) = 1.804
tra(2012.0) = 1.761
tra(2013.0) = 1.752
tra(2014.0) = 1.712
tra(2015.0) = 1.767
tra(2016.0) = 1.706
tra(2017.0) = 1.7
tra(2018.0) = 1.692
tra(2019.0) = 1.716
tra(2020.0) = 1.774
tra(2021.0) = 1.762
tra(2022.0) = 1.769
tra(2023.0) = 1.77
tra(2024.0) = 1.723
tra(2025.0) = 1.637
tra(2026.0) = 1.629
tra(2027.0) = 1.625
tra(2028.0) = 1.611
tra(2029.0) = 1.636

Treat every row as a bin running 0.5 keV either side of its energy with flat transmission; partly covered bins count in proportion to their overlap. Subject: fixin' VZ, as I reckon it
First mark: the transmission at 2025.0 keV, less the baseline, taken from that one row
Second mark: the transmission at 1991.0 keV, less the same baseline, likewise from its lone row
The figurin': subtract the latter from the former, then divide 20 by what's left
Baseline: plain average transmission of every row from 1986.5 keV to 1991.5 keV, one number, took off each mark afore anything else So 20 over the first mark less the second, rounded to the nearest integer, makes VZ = -68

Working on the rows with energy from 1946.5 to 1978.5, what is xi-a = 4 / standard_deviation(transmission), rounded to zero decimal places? 19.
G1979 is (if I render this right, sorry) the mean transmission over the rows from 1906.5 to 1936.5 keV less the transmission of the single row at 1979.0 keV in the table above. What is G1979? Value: -0.12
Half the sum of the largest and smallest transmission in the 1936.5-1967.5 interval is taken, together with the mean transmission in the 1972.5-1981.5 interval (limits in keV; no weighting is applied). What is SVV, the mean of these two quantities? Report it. 1.96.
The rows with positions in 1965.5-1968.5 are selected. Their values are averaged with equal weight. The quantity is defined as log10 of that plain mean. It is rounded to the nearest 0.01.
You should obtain 0.26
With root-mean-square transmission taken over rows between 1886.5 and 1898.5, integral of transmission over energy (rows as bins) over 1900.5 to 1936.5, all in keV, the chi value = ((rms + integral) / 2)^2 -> 1235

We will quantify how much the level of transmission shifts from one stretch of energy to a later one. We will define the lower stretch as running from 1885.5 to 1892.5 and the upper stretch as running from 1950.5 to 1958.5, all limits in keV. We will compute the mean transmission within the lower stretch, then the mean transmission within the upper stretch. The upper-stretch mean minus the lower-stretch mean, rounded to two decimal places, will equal -0.60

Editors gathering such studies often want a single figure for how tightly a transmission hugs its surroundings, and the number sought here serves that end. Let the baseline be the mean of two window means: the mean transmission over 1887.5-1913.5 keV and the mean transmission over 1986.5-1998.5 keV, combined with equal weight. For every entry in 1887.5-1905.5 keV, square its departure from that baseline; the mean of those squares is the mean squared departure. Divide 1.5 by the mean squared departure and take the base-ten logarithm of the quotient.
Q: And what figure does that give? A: 0.8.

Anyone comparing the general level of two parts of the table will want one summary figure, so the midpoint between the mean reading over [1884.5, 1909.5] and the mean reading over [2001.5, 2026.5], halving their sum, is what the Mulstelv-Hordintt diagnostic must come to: 2.20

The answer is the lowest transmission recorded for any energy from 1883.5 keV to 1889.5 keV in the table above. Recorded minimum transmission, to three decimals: 2.695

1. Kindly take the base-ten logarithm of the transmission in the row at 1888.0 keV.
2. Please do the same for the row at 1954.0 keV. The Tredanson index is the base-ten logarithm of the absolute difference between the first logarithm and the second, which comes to -0.93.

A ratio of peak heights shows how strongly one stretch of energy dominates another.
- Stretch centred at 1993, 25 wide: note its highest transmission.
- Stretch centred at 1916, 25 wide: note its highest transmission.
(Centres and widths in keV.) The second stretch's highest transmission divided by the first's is 1.3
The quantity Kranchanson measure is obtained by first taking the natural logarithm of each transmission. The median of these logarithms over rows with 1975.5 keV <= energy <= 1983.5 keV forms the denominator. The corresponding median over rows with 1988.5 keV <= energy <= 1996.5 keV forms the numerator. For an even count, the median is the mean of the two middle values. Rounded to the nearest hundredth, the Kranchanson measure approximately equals 1.04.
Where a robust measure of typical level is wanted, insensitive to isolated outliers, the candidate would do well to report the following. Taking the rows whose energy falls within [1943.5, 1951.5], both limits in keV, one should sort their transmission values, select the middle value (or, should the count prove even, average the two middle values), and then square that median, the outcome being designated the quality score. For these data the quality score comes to 5.4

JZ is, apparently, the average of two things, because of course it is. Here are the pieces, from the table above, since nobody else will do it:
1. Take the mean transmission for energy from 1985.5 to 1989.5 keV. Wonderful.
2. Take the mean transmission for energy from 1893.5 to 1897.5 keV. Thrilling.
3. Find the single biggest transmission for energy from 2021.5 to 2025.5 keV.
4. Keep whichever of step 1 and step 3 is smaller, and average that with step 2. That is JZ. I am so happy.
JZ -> 2.26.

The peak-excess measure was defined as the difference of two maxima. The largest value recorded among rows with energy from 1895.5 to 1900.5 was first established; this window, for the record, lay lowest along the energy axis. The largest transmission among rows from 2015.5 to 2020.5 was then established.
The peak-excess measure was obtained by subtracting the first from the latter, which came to -1.1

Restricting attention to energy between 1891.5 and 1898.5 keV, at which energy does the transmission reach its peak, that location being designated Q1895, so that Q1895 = 1897.0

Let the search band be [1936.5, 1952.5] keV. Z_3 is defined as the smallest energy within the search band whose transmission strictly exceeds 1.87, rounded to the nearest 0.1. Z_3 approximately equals 1937.0 keV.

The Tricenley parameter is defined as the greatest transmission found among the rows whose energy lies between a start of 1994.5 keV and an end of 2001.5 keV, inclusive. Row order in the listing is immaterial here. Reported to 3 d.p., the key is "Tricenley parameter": 1.734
